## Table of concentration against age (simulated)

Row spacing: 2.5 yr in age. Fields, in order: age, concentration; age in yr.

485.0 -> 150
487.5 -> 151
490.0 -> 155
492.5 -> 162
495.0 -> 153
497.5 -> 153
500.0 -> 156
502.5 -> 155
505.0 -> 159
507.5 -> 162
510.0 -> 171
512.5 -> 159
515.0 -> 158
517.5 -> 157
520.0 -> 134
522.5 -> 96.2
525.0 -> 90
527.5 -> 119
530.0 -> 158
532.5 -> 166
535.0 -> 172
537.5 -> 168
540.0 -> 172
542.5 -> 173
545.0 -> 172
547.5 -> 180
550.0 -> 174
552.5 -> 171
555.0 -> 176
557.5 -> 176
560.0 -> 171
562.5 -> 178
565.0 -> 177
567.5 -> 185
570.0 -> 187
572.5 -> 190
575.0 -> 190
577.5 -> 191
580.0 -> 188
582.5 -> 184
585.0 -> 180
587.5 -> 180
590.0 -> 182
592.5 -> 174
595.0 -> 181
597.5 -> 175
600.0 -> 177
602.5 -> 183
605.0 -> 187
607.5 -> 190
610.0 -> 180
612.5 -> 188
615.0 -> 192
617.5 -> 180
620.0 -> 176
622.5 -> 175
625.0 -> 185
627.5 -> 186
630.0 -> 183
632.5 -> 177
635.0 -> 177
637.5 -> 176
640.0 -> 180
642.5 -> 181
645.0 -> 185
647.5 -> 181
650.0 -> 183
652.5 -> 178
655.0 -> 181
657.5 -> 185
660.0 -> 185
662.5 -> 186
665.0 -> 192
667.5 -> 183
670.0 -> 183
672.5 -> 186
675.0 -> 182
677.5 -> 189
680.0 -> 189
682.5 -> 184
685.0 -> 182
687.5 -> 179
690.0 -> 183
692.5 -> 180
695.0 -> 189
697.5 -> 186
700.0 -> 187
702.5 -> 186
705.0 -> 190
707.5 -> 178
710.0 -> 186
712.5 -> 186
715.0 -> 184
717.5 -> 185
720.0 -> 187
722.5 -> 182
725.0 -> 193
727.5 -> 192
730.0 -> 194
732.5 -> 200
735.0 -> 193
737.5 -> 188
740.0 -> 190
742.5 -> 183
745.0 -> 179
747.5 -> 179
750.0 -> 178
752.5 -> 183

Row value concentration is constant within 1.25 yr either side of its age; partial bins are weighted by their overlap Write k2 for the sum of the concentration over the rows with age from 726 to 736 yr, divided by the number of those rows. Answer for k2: 195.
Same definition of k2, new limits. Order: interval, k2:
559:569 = 178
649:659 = 182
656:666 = 187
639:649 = 182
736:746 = 185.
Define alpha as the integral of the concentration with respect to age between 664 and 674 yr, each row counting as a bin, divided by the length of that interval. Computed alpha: 186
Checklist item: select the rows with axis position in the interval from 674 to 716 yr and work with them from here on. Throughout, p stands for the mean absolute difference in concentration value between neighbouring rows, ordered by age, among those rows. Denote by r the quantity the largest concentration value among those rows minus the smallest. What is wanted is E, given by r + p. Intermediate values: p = 4.0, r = 12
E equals 16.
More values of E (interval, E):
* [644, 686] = 17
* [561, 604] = 21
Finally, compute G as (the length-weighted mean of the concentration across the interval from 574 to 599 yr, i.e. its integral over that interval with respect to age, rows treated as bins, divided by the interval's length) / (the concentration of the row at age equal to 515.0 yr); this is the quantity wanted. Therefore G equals 1.15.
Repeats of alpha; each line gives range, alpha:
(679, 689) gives 183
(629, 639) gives 178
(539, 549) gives 174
